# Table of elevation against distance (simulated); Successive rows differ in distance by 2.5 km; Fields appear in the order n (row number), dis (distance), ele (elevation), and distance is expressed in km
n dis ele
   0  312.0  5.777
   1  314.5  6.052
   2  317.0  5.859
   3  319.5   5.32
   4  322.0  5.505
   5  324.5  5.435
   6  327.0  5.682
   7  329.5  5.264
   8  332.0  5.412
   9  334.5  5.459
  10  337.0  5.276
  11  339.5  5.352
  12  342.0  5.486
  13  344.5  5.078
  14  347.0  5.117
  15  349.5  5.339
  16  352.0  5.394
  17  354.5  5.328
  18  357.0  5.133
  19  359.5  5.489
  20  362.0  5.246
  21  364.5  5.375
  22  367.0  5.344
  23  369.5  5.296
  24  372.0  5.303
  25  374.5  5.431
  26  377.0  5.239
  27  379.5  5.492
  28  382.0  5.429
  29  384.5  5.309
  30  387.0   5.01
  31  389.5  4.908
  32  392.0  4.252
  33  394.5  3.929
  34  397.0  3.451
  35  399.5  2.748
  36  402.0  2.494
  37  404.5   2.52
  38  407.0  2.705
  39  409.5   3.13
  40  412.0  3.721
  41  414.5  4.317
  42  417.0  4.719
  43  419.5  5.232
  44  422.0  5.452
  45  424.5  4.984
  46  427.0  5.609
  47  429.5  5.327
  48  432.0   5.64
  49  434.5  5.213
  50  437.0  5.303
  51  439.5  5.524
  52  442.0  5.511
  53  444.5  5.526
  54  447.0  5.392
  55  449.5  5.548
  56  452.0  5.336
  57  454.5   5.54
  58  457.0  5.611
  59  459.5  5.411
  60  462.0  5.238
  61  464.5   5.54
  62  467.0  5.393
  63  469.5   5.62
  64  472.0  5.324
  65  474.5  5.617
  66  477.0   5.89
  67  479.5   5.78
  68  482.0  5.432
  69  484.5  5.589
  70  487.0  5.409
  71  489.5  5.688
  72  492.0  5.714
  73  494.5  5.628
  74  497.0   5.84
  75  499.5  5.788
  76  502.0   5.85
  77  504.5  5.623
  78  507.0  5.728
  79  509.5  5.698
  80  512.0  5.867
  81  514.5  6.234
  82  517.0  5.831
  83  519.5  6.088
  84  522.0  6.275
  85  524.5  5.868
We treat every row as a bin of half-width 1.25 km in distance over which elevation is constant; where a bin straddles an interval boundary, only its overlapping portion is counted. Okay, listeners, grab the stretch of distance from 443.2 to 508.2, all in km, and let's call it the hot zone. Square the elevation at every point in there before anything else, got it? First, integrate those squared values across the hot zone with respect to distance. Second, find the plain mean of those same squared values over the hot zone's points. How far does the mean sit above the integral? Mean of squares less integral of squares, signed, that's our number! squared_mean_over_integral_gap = -1994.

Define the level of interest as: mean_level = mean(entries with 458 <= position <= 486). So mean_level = 5.53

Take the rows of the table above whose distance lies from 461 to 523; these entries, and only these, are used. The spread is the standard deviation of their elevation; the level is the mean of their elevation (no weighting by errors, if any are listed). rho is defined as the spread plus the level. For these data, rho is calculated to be 5.96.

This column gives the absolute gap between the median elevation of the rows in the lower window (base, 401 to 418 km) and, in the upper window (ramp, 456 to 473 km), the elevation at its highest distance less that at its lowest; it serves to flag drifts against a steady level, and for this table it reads 3.4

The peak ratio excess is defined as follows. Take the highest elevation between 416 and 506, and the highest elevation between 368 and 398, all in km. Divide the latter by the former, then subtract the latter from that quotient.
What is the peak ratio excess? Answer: -4.56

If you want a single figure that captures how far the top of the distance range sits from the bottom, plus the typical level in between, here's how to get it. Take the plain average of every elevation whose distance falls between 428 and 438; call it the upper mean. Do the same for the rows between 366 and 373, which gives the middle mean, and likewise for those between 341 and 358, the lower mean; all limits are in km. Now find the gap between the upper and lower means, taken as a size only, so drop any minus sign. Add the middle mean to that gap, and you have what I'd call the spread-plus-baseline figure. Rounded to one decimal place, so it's 5.4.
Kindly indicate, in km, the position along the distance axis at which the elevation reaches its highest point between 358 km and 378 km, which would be 359.5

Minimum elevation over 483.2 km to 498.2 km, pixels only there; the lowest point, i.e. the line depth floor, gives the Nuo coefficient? 5.409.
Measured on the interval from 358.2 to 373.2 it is 5.246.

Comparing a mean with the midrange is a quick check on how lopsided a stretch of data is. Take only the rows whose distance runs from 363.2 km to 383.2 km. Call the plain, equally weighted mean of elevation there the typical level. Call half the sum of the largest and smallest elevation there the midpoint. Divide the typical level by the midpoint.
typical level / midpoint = 1.00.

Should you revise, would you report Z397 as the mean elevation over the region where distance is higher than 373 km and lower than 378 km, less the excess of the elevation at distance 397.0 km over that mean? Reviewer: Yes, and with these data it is 7.2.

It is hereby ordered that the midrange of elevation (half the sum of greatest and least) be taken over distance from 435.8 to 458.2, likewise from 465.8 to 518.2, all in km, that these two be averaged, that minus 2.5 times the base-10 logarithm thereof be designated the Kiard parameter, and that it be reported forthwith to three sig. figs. -1.87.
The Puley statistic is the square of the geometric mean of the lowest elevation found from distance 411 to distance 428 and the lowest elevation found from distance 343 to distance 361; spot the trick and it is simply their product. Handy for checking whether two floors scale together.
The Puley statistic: 19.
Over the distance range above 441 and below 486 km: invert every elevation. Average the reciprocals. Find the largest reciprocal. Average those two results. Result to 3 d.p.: 0.186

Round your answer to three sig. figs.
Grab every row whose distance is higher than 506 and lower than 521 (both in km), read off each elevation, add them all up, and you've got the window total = 35.4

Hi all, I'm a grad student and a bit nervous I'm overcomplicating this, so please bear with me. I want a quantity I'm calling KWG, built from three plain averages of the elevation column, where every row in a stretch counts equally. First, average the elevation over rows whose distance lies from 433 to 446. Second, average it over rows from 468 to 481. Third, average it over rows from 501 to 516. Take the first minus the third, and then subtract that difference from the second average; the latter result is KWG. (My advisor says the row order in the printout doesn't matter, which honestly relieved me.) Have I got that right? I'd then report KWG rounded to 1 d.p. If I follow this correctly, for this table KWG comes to 6.1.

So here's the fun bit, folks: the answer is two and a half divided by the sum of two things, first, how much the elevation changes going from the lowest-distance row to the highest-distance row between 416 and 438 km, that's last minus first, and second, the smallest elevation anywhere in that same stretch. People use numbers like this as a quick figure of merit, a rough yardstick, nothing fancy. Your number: 0.47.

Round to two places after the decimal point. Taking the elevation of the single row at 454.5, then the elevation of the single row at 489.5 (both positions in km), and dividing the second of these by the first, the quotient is 1.03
